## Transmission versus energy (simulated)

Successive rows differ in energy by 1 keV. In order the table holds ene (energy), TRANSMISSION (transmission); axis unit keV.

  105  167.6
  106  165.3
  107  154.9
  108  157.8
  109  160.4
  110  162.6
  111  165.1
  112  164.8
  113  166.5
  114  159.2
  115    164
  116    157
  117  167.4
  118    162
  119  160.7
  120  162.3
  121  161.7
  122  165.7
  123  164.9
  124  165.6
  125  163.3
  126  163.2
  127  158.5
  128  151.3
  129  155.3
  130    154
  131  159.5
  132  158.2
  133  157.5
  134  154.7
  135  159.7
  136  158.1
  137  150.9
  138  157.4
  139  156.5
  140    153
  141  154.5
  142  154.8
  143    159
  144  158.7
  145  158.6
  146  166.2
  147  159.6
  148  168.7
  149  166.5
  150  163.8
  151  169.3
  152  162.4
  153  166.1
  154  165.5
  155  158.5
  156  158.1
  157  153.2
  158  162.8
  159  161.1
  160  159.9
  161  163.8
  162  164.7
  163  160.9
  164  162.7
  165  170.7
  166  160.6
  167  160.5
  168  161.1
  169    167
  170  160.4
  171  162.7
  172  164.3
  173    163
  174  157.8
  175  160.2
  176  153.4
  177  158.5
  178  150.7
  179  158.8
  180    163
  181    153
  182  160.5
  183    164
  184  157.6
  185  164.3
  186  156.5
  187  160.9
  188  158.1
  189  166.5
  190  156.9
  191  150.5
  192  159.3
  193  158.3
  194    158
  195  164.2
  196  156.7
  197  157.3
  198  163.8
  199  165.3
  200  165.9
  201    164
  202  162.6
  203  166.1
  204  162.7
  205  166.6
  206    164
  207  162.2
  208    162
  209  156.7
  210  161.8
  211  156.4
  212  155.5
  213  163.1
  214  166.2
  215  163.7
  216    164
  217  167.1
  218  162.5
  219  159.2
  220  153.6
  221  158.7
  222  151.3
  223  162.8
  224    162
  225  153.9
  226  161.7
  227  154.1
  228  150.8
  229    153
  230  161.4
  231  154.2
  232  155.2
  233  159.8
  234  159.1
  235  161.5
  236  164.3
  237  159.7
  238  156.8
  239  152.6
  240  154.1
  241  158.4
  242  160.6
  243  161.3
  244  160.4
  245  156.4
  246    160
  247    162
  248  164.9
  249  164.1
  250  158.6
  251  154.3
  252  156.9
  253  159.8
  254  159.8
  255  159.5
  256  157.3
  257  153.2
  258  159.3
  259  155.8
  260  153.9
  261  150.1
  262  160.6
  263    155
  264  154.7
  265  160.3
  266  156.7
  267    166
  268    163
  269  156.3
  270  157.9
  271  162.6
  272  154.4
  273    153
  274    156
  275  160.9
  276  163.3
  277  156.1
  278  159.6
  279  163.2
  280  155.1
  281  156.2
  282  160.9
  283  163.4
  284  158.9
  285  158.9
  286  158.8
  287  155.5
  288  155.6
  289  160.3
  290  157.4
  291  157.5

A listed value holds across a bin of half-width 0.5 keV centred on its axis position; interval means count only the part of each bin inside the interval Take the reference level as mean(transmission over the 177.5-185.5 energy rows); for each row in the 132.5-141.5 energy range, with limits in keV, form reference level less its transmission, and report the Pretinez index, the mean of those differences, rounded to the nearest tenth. 3.2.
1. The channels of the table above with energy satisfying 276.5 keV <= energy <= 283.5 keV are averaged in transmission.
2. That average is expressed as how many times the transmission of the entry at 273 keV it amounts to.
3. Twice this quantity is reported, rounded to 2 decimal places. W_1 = 2.08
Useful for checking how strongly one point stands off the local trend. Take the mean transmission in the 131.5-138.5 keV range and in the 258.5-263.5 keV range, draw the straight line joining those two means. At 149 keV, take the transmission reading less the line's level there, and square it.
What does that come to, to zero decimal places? 101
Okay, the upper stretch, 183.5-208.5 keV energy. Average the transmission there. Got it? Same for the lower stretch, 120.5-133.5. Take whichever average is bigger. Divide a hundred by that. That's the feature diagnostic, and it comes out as 0.620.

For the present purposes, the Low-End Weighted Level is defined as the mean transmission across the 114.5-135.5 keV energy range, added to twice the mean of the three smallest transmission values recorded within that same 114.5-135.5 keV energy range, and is 467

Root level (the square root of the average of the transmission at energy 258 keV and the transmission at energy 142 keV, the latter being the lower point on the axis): 12.5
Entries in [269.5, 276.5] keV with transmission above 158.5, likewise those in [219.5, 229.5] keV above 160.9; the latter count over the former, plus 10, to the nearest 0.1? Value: 11.0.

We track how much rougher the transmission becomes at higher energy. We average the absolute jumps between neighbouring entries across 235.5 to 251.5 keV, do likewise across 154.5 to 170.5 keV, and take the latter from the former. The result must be -1.0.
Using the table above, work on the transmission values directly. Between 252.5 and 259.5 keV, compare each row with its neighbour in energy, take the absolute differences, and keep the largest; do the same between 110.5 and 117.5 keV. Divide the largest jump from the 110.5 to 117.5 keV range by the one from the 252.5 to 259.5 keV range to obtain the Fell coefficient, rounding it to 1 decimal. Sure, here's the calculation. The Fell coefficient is 1.7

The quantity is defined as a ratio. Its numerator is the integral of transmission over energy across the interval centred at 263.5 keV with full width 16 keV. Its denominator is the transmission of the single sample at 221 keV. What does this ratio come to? 15.9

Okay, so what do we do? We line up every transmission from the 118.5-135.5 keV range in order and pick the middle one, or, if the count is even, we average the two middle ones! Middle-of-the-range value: 159.7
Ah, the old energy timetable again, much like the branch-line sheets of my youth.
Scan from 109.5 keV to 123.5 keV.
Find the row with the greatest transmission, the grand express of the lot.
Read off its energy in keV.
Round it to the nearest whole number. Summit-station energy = 117 keV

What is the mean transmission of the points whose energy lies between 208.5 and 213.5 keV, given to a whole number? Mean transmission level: 159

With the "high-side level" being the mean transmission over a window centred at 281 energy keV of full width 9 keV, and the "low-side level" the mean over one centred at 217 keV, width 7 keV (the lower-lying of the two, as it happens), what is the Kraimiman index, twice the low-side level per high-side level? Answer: 2.04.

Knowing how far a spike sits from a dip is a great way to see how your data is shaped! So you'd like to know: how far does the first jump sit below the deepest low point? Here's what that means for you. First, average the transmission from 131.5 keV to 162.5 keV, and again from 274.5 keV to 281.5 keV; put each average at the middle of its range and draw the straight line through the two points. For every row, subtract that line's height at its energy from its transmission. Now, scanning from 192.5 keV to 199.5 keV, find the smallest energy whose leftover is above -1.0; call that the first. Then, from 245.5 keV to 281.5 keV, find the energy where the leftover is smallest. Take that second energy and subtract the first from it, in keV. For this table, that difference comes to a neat 66 keV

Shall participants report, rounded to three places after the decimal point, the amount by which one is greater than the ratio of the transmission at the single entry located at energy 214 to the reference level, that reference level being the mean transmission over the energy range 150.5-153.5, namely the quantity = -0.002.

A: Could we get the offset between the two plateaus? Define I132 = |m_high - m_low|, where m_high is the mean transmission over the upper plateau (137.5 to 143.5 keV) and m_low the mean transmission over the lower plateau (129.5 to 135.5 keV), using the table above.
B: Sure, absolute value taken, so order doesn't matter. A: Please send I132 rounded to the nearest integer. 1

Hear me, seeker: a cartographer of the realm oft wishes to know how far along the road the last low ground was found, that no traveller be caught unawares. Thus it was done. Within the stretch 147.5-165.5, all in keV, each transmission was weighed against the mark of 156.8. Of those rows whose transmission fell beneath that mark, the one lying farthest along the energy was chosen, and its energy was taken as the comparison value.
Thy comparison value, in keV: 157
